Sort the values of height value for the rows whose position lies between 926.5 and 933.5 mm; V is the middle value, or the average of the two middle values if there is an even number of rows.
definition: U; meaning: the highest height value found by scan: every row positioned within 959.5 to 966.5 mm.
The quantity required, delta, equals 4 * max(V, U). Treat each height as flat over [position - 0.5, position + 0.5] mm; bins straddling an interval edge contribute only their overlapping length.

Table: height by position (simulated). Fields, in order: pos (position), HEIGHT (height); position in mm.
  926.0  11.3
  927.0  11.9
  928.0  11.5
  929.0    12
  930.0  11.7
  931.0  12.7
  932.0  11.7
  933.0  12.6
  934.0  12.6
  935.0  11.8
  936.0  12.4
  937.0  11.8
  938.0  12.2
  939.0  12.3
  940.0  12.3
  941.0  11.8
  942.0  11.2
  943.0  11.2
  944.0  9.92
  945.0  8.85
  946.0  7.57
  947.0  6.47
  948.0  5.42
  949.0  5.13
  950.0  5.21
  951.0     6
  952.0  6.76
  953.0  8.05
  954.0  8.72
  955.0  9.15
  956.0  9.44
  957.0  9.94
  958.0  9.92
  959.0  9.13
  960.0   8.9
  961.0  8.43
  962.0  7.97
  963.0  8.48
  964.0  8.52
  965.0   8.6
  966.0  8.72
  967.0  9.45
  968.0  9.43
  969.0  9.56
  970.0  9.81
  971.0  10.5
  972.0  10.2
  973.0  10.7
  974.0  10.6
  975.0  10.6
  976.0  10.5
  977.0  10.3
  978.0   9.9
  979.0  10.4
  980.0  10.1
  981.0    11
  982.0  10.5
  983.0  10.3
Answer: 47.6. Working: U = 8.9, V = 11.9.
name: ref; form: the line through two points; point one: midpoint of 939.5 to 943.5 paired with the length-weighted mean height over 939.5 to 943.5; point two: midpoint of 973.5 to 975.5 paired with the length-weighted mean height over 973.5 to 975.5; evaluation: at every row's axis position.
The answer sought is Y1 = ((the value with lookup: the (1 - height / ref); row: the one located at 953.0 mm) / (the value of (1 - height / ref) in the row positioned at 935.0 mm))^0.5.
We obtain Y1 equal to 11.2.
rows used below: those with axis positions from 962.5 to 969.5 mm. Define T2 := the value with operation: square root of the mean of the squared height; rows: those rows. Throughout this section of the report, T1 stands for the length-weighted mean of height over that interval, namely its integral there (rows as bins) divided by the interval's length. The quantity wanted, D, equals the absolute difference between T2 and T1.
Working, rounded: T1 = 9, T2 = 9.0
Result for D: 0.011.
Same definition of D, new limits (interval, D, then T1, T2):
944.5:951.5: 0.128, 6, 6.5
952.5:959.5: 0.021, 9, 9.2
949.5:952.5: 0.033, 6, 6.0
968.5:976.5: 0.007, 10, 10.3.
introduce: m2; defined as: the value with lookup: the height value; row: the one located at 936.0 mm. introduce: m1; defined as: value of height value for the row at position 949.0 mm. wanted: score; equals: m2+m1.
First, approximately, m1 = 5.13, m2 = 12.4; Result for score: 17.5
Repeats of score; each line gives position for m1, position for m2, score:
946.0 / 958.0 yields 17.5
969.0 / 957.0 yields 19.5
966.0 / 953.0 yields 16.8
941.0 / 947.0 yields 18.3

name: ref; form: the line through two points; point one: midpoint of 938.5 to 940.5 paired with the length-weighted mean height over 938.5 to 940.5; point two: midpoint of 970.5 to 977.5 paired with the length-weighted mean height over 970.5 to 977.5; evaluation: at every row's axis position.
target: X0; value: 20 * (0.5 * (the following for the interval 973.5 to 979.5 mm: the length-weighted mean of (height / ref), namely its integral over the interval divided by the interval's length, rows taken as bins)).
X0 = 10.0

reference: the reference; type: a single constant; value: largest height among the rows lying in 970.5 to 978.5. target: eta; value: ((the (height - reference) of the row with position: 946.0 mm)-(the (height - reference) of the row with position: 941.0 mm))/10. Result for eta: -0.42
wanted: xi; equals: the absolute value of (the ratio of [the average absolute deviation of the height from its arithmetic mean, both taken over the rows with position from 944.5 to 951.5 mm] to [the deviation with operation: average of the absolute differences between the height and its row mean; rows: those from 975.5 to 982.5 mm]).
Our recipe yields 4.4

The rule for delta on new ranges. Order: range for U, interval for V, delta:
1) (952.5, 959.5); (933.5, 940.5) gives 49.2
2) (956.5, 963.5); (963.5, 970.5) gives 39.8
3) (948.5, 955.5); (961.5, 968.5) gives 36.6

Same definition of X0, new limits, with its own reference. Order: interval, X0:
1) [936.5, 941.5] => 9.8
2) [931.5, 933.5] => 9.6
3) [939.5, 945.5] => 9.0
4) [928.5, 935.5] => 9.6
